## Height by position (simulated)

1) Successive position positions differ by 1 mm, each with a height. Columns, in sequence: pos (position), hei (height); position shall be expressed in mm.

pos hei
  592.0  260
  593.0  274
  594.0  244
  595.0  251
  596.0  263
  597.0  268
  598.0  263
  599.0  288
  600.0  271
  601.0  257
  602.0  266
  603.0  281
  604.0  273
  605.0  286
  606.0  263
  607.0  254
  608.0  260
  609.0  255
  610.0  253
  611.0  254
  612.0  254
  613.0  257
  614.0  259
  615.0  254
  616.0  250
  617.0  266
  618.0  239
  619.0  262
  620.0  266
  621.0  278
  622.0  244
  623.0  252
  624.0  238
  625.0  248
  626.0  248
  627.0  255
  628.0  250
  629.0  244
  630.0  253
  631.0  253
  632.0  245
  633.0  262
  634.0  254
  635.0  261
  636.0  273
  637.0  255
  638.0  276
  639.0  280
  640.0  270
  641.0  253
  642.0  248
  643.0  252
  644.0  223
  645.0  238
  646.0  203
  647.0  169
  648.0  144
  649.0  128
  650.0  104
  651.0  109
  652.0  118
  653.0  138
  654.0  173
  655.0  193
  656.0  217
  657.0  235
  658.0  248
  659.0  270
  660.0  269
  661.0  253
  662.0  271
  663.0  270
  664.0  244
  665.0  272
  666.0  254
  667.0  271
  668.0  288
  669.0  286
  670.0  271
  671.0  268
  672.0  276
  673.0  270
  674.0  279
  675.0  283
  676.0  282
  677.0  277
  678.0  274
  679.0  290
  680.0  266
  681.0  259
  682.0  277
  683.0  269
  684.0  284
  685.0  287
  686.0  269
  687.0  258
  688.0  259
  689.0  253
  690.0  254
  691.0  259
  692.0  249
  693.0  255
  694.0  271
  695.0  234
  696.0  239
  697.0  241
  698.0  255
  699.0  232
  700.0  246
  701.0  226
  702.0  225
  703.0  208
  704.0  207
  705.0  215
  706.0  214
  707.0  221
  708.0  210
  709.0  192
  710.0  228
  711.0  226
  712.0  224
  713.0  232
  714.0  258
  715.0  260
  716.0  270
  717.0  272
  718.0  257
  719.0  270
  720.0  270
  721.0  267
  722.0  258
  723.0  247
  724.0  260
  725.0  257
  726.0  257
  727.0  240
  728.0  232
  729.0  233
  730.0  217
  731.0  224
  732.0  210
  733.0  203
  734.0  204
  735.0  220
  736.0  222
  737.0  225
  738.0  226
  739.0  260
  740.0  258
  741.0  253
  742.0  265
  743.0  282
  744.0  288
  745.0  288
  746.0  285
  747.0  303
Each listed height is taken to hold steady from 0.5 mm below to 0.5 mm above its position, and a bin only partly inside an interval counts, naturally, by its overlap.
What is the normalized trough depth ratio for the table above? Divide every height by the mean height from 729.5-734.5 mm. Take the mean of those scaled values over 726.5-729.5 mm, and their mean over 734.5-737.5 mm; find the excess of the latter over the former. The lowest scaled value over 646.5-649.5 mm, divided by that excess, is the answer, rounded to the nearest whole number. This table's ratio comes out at -10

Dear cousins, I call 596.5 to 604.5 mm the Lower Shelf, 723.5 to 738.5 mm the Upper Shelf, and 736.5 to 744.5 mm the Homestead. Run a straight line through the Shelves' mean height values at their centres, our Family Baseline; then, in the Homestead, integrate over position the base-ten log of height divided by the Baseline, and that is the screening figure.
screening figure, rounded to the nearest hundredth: 0.44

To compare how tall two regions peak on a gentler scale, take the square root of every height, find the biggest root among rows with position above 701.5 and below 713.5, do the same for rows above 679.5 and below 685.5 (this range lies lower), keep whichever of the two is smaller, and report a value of 15.2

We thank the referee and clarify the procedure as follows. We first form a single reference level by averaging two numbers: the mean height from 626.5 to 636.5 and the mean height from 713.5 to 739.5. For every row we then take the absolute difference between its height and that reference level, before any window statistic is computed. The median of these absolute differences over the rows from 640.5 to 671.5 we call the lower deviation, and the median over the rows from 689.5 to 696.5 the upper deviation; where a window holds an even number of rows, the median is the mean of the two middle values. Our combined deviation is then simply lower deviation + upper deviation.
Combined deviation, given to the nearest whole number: 32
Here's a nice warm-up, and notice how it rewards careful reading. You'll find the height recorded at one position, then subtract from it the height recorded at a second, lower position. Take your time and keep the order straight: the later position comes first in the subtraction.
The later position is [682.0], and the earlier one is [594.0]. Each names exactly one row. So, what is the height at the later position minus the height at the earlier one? 33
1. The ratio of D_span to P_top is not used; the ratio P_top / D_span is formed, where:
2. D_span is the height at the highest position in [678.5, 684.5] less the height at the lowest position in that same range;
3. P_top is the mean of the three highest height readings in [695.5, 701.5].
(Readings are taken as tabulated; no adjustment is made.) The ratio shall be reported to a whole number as -41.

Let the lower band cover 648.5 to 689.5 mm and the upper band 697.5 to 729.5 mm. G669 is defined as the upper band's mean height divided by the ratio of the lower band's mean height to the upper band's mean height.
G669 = 234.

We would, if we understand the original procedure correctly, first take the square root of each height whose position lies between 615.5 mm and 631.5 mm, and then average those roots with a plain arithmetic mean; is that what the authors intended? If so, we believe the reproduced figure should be 15.9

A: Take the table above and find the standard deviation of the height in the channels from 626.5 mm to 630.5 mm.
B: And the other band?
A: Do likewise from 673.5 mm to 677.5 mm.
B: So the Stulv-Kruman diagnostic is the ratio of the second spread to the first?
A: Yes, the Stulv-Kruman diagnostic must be 0.6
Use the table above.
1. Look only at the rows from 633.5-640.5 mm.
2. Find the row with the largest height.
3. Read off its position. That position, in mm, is 639.0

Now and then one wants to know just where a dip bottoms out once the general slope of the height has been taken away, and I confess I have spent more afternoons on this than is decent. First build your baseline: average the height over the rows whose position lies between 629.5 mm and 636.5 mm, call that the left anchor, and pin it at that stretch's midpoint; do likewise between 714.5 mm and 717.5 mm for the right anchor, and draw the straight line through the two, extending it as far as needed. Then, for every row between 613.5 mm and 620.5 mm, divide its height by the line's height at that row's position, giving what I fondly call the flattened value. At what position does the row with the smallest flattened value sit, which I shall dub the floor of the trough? 618.0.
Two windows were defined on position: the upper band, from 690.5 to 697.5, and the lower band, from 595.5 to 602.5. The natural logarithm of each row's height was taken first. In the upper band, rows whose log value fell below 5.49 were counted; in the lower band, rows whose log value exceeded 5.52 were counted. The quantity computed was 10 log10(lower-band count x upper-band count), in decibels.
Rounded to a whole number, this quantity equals 13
